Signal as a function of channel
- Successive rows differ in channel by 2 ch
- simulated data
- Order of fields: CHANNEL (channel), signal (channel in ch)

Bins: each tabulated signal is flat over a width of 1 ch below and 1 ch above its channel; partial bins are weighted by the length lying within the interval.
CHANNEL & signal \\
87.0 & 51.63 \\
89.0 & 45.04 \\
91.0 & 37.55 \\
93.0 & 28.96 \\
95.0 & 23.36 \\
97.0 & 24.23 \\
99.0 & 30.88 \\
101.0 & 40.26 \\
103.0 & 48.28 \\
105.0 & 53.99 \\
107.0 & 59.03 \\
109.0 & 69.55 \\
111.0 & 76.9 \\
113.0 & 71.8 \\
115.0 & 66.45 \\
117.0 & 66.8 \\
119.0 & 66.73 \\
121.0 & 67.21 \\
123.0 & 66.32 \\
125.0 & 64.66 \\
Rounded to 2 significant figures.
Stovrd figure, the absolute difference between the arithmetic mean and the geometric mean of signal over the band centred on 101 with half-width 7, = 2.3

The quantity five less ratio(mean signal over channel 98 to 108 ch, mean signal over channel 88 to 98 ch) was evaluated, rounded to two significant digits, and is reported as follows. 3.5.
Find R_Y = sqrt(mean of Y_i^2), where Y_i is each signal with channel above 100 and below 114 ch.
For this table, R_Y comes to 61.2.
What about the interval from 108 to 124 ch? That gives 69.1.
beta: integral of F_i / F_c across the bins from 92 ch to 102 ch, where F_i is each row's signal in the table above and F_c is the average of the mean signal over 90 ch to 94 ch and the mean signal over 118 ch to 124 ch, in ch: 5.9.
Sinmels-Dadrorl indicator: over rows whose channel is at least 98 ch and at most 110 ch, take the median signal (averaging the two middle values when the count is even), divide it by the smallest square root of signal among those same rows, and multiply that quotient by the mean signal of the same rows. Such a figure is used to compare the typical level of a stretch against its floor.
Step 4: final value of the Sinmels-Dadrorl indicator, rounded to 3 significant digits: 463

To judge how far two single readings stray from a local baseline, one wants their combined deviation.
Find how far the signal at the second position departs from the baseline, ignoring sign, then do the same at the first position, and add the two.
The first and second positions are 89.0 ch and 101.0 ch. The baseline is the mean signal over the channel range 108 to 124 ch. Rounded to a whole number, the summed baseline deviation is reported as 53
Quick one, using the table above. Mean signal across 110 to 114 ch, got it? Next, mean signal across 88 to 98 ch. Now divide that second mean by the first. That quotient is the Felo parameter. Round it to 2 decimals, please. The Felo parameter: 0.43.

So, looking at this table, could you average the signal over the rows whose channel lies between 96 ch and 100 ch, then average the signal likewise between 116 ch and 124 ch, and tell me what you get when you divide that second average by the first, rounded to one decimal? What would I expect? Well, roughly 2.4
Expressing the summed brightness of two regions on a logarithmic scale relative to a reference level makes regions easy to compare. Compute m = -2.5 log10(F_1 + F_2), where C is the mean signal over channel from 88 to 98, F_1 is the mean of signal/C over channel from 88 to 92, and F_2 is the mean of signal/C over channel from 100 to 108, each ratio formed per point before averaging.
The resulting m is -1.15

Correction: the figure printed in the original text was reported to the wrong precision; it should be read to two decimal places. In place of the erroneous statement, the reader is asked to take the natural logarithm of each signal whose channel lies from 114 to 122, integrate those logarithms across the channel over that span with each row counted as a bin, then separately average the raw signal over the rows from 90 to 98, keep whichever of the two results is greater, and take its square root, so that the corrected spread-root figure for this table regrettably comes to 5.80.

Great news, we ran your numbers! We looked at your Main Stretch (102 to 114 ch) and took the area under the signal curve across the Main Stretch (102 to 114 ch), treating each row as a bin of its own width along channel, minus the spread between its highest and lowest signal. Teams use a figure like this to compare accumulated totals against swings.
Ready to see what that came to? 730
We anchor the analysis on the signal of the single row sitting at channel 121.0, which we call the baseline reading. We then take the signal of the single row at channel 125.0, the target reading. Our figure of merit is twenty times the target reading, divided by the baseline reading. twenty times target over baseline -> 19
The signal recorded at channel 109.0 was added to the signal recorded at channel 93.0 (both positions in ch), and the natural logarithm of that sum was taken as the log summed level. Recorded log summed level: 4.59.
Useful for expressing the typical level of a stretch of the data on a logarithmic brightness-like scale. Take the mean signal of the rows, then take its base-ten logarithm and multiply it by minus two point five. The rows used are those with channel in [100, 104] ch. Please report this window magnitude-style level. -4.1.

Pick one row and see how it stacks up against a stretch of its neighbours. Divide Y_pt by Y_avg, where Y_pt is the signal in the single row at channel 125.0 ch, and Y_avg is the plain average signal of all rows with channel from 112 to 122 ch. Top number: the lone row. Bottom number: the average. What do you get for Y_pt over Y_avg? 1.0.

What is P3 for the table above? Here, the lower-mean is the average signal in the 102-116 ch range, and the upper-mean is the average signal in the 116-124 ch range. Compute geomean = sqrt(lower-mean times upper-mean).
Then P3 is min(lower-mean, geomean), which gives 64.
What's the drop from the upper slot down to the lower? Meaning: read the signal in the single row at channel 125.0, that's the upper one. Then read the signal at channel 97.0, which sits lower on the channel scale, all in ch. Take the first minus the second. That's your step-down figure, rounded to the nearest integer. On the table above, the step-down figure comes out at 40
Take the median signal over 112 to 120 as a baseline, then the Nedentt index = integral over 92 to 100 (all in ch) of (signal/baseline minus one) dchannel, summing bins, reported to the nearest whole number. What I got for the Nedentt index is -5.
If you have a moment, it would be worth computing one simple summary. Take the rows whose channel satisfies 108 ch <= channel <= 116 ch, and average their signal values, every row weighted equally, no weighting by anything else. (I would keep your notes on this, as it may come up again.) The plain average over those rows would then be 71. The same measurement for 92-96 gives 26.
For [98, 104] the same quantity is 40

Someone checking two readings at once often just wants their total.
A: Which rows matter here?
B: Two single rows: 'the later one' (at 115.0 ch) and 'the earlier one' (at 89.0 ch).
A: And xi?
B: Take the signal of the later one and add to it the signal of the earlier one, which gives 111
